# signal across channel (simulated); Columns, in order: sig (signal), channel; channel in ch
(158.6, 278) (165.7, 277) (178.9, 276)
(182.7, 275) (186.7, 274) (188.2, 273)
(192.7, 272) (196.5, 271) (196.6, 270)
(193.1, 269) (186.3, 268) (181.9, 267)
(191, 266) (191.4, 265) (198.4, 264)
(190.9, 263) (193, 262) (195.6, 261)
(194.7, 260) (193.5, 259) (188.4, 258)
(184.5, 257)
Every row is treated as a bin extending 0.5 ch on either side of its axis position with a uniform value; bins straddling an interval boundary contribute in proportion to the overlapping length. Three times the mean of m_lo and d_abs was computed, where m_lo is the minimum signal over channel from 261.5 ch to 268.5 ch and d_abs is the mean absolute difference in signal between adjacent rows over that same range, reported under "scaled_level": 280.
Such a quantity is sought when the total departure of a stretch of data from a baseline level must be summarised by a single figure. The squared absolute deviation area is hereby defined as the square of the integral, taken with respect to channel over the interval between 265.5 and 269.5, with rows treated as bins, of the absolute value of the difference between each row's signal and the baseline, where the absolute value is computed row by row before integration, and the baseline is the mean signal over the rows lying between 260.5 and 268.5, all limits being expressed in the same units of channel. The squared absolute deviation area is 257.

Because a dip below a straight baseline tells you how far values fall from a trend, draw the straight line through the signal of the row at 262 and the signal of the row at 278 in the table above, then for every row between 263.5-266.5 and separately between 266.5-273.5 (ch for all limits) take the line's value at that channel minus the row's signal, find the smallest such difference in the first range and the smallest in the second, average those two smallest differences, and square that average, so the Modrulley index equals 265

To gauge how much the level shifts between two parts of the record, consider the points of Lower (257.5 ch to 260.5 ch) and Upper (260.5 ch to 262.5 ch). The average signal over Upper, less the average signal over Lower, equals 2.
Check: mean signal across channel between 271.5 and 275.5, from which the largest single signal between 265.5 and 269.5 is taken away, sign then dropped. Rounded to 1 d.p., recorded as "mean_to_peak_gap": 5.5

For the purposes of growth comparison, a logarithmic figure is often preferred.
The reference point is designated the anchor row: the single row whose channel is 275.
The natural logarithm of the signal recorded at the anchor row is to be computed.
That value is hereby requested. 5.208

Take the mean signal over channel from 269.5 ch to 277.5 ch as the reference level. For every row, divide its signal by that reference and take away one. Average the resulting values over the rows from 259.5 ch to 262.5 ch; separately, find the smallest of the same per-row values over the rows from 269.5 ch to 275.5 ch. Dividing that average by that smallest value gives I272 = -2.6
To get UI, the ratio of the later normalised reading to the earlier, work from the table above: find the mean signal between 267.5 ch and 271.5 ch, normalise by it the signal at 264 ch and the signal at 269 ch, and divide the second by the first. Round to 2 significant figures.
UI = 0.97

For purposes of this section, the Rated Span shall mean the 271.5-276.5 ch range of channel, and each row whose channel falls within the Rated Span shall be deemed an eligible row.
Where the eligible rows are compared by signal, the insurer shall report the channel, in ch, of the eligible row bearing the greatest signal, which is 272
